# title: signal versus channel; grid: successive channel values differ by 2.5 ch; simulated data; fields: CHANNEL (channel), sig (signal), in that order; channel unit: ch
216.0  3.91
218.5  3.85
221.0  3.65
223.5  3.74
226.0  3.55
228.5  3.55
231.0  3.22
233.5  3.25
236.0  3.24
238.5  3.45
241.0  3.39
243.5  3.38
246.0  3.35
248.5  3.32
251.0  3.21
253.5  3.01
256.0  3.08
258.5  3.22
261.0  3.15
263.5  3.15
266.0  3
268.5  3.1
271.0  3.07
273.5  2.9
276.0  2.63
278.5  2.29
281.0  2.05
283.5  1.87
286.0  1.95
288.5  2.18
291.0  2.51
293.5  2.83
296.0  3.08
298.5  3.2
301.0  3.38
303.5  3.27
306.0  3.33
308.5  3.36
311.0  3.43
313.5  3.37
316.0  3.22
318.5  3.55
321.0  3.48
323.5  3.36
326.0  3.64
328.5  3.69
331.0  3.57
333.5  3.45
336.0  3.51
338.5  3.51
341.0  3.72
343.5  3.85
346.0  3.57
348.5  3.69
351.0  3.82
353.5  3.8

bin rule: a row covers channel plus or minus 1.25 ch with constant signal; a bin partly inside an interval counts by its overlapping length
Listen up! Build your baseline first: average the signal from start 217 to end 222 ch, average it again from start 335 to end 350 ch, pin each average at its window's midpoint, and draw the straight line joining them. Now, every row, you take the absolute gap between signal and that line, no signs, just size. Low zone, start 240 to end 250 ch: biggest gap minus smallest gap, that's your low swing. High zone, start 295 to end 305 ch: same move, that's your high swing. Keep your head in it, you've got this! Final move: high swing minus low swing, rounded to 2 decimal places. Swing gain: 0.24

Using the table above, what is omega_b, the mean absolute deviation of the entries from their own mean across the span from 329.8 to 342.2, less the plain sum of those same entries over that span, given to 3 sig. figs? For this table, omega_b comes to -17.7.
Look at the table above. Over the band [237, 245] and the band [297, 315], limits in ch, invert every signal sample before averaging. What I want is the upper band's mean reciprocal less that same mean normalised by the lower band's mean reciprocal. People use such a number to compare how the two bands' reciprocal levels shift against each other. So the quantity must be -0.72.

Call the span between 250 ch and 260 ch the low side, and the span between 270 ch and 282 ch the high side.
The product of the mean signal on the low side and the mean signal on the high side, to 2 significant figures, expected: 8.1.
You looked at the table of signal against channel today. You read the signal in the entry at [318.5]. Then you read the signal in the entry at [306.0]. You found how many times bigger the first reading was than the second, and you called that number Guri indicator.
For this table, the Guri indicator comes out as 1.07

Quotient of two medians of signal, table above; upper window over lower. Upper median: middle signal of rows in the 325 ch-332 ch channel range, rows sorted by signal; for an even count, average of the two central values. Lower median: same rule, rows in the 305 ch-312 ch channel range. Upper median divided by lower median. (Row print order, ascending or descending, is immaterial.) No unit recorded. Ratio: 1.08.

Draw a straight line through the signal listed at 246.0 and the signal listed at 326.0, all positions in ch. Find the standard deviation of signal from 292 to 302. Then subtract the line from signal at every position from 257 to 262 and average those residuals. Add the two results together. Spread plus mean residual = 0.0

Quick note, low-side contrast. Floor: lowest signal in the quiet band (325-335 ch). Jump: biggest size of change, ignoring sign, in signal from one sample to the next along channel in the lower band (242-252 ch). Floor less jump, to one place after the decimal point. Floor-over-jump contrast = 3.3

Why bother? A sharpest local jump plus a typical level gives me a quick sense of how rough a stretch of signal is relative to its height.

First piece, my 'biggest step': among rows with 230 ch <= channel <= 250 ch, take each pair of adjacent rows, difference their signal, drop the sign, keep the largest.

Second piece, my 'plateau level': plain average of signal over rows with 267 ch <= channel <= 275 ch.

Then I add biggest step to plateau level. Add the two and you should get 3.2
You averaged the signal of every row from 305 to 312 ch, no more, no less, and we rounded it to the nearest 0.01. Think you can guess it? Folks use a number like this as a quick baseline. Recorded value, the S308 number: 3.37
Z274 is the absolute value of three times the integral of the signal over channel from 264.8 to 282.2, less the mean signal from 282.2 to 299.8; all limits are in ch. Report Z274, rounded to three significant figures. 140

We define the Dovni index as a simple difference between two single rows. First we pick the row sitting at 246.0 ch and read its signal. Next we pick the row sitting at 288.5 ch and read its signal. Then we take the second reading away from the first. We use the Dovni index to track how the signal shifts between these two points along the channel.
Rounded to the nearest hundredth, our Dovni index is 1.17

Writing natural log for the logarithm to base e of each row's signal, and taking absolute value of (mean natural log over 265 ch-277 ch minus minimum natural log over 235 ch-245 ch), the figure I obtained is 0.10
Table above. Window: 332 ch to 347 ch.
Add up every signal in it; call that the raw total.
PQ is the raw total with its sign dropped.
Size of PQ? 21.6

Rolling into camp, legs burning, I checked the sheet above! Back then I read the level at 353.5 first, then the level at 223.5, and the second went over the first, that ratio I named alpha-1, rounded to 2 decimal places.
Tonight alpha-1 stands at 0.98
